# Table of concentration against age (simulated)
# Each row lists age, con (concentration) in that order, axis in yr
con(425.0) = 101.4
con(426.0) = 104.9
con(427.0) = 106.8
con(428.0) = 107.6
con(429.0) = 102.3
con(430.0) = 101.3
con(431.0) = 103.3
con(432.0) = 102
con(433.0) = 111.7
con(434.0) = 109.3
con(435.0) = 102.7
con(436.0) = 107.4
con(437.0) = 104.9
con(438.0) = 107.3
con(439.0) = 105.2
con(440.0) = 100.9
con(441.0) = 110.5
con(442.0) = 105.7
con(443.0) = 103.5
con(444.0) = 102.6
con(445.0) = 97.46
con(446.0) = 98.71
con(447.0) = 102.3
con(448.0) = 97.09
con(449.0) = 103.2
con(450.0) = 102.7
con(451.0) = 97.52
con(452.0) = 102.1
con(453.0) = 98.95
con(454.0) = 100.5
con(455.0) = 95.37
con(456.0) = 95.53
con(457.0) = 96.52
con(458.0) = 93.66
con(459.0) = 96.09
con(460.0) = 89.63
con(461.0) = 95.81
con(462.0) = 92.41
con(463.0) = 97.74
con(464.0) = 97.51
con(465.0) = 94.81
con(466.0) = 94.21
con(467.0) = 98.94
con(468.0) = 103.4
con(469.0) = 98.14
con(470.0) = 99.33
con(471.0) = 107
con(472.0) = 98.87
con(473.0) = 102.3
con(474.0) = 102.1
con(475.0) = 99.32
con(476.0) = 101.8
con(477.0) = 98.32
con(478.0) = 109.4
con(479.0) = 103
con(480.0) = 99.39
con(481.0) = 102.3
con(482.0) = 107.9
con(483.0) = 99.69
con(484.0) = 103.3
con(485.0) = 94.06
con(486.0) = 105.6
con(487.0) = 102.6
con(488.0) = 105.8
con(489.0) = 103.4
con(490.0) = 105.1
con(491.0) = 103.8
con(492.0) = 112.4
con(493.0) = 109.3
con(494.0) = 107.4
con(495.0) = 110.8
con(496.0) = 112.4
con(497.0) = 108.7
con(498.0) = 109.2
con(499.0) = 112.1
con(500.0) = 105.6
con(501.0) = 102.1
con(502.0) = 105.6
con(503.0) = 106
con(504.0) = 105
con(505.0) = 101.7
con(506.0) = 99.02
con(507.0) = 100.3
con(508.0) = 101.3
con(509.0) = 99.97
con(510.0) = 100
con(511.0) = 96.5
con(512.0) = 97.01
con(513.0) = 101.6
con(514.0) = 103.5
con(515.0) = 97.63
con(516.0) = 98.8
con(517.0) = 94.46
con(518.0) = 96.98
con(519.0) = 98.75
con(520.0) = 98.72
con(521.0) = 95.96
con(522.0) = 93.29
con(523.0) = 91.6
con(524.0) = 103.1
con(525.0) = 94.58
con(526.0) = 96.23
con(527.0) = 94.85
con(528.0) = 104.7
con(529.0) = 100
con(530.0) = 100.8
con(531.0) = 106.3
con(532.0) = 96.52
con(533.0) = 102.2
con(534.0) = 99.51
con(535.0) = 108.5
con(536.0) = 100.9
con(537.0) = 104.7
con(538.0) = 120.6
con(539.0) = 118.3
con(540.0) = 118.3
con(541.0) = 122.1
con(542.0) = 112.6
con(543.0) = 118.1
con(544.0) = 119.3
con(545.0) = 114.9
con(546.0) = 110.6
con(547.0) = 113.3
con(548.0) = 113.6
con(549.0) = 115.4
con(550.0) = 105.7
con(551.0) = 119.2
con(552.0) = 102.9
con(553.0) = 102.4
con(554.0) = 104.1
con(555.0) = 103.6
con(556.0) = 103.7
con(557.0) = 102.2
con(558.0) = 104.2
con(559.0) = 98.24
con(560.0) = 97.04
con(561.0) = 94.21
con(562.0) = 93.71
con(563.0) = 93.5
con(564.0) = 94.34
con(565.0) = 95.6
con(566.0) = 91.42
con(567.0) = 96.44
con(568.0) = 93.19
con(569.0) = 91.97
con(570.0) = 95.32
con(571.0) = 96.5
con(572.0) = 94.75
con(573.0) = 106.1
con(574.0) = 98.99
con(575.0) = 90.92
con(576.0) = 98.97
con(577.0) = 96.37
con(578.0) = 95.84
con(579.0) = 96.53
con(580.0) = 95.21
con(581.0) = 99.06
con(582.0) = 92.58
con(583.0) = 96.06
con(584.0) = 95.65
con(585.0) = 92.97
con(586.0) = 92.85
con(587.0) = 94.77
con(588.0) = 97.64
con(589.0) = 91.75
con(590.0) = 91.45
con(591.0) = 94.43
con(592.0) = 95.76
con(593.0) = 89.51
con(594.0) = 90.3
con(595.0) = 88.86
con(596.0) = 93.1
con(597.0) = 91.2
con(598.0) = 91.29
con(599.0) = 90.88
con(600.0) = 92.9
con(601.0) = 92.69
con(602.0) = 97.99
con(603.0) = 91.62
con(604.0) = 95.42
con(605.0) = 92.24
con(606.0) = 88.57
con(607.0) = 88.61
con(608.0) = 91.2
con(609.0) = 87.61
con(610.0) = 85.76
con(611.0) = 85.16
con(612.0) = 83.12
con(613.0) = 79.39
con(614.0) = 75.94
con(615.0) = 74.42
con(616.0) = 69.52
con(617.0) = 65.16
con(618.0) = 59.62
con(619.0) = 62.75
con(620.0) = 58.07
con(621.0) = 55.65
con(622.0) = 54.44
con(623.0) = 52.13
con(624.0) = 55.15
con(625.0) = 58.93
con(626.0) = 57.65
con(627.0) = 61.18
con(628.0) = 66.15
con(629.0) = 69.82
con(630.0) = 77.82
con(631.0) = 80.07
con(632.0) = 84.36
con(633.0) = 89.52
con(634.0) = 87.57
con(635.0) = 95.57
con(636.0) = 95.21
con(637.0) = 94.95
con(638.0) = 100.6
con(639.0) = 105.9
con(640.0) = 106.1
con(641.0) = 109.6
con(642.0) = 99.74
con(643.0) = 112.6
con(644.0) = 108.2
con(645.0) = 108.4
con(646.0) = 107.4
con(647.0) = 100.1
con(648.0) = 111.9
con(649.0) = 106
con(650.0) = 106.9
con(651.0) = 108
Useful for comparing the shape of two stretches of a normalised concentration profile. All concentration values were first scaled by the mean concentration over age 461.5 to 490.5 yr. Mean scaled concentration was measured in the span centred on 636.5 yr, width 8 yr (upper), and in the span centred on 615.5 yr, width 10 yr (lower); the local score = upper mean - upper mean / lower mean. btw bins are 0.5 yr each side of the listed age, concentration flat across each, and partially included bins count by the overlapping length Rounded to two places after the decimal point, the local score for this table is -0.40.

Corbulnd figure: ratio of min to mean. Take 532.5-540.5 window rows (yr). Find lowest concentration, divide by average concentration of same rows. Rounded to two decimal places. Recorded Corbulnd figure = 0.91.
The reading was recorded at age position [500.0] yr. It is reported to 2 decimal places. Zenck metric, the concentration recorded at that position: 105.60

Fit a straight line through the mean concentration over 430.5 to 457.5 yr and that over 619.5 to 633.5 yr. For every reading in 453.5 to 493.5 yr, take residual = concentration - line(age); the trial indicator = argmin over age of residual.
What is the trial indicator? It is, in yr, 460.0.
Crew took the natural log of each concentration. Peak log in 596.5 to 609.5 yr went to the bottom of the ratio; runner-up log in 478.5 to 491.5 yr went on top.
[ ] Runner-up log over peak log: 1.02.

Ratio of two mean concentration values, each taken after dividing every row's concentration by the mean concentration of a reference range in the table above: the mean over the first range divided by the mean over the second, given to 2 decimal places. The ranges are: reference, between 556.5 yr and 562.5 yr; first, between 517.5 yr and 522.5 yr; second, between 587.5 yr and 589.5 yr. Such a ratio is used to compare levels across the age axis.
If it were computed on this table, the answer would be 1.02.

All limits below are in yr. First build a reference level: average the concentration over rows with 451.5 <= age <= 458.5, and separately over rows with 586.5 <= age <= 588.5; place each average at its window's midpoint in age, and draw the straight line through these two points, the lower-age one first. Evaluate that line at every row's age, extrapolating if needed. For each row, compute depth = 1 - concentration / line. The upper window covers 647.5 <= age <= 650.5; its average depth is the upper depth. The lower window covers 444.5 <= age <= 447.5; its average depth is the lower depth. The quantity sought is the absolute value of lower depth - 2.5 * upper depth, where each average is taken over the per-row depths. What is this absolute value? 0.3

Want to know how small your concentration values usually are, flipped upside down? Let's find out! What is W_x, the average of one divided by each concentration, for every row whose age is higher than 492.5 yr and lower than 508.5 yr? 0.0094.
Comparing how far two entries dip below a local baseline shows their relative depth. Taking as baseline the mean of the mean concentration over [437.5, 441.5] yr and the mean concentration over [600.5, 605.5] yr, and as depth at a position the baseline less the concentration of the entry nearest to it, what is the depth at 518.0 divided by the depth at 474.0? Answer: -1.4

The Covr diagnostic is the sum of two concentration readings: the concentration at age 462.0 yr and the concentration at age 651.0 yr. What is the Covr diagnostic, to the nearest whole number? 200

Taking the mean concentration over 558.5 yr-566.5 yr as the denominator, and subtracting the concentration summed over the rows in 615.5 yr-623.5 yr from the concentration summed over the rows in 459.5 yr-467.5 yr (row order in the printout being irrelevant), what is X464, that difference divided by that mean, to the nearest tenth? 3.0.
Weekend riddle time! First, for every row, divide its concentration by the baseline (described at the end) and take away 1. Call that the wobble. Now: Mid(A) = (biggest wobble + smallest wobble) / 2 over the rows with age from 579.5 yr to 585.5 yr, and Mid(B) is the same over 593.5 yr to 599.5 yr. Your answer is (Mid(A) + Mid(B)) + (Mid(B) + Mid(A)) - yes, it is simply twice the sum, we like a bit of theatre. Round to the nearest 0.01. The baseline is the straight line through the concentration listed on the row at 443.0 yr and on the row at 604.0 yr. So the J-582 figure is -0.12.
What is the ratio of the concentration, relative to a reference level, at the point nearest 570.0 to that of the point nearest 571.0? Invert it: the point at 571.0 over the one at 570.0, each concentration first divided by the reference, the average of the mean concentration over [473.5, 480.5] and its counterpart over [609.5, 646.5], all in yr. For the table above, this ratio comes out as 1.01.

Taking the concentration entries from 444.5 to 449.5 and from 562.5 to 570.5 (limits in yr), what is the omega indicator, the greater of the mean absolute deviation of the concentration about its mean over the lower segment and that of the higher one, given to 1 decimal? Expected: 2.4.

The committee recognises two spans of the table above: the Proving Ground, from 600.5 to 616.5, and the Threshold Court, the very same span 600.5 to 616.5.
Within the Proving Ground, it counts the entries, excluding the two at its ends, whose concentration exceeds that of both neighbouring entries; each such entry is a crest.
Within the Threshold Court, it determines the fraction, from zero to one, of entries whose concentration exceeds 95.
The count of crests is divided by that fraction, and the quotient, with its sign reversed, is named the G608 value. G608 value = -24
